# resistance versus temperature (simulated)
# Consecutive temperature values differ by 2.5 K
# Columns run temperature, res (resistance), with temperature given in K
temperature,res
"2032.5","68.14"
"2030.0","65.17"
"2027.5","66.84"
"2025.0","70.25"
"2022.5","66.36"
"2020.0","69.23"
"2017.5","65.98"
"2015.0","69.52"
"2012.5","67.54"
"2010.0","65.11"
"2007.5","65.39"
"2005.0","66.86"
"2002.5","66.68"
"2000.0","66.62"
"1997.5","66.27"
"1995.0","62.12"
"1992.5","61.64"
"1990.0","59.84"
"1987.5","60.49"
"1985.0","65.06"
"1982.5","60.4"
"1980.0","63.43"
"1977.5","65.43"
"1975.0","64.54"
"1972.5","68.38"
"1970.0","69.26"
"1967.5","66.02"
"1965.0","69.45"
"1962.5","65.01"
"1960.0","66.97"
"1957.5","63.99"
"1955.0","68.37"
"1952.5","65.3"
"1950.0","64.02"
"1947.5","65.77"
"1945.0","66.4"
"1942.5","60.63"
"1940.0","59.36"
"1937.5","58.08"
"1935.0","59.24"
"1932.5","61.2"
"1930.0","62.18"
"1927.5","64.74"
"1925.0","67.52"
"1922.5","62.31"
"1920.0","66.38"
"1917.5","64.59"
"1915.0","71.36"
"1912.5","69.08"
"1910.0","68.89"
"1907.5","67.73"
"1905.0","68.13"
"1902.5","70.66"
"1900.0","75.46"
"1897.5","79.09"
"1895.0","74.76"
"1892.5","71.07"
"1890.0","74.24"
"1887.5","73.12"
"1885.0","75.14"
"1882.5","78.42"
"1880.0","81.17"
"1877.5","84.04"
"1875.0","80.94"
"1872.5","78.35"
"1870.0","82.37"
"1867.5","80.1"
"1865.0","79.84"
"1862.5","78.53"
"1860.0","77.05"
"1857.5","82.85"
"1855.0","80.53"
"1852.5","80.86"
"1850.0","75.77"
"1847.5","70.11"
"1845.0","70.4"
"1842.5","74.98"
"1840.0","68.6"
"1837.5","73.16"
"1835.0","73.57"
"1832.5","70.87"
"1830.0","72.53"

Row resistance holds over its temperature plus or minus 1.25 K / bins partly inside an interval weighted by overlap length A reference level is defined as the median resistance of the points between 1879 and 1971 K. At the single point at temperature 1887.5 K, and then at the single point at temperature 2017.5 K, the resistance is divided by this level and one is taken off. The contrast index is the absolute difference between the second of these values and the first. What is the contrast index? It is 0.11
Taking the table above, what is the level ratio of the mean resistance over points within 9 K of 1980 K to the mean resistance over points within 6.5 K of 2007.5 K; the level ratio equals 0.96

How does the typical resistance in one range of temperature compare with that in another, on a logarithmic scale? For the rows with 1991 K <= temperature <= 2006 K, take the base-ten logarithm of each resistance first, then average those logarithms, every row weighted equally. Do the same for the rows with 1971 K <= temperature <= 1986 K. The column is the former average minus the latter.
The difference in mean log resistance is 0.00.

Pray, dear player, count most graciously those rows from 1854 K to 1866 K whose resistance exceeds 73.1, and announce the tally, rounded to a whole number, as 5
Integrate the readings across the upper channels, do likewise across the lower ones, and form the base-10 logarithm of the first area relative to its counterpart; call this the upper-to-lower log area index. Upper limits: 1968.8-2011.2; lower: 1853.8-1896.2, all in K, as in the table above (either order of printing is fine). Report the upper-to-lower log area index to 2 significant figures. -0.084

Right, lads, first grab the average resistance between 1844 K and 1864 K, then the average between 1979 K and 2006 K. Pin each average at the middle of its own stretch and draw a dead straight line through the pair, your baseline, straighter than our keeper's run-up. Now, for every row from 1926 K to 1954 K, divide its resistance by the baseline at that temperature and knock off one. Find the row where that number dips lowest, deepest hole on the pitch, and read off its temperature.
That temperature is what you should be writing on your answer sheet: 1937.5 K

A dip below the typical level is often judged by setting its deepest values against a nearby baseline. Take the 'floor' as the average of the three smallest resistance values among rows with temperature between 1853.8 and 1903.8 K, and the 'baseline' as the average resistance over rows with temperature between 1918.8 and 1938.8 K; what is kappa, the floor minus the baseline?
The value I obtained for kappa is 9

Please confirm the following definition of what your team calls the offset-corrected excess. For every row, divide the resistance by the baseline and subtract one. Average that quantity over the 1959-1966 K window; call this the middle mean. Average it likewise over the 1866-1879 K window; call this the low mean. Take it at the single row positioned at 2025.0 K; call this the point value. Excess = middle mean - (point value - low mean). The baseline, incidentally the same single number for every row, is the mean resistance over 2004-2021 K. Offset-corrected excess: 0.16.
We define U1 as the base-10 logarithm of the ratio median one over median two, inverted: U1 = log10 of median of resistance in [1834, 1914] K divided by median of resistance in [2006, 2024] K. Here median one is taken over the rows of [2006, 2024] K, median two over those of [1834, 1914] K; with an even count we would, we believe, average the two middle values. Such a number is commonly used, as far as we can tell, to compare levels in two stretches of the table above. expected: 0.055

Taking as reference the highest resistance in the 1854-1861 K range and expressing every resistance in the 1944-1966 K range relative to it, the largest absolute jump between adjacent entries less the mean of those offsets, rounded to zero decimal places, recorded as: 21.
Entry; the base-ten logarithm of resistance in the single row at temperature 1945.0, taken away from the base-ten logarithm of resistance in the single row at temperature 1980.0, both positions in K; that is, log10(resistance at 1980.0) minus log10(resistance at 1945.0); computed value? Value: -0.020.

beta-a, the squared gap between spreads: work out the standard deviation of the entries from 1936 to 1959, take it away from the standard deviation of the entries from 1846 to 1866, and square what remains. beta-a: 0.2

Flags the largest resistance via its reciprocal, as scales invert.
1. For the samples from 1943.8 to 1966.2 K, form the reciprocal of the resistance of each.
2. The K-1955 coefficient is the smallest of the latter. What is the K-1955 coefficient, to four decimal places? 0.0144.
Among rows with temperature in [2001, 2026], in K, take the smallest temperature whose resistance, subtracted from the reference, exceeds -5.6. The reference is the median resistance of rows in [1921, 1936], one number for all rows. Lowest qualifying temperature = 2002.5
